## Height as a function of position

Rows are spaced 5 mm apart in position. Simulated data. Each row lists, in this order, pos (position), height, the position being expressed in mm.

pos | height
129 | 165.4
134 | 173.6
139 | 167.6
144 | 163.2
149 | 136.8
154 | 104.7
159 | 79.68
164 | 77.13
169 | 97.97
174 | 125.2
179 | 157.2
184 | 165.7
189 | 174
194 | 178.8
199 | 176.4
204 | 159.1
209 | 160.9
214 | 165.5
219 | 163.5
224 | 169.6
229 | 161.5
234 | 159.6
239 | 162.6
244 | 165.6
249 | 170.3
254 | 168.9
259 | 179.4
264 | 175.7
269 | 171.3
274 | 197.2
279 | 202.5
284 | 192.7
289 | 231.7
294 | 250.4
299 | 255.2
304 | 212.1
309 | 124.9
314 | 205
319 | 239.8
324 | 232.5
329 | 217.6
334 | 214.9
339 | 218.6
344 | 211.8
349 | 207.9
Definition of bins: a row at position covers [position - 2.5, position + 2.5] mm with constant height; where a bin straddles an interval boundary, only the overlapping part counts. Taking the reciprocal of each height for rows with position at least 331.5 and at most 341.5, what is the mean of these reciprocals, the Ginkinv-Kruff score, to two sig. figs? 0.0046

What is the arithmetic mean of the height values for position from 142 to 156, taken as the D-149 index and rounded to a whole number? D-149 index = 135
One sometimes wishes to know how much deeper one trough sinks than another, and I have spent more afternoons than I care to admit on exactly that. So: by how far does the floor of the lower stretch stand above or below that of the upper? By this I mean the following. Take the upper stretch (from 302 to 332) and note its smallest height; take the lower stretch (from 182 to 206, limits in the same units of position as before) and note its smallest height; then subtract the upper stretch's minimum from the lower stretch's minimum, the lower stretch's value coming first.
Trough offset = 34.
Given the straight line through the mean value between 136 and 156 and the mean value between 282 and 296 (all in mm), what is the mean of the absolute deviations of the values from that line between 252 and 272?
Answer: 35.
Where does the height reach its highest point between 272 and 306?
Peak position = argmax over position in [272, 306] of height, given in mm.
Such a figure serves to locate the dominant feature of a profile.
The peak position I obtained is 299 mm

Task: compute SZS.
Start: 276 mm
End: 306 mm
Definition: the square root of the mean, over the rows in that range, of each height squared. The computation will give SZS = 225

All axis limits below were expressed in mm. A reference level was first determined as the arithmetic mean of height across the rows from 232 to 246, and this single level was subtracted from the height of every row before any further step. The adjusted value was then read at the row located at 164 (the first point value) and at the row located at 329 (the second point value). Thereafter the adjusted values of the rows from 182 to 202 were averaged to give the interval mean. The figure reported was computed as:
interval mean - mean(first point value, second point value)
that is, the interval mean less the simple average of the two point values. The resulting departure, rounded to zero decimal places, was 26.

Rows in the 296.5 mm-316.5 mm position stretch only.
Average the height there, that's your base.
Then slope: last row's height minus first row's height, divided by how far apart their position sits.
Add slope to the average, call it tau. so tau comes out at 196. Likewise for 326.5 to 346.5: 215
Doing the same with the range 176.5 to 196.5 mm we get 170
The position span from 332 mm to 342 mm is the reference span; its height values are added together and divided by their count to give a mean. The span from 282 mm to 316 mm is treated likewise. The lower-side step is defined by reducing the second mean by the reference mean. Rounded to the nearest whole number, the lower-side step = -6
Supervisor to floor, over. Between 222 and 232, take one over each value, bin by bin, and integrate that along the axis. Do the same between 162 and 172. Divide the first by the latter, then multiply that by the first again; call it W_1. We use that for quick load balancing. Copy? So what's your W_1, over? 0.032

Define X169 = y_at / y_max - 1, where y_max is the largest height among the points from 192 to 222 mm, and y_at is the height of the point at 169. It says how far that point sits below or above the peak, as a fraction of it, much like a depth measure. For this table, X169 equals -0.5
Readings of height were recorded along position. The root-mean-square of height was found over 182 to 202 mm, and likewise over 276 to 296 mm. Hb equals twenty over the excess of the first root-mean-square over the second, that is -0.4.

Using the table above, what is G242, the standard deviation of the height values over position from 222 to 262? 6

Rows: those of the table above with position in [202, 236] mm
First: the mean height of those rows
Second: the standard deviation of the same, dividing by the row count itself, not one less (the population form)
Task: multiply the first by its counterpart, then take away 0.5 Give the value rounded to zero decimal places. 561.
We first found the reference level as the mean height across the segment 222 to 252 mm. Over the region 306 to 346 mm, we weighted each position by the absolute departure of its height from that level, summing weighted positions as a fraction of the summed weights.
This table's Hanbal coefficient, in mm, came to 326.7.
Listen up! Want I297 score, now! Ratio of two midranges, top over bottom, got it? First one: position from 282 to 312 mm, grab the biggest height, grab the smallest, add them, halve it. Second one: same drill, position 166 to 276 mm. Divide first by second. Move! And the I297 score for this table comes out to 1.29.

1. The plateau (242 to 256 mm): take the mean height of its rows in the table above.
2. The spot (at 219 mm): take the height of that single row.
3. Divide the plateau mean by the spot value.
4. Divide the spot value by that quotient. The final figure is 159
